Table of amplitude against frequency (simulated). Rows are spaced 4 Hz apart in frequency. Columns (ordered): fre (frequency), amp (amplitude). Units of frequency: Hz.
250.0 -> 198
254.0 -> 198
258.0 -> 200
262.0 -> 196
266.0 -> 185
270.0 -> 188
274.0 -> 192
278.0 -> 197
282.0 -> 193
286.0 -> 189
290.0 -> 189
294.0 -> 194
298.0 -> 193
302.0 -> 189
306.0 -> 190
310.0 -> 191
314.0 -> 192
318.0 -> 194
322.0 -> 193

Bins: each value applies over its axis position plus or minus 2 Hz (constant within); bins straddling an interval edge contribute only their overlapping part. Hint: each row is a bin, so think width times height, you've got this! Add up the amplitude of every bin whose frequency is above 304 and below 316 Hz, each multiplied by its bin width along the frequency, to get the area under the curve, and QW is 2292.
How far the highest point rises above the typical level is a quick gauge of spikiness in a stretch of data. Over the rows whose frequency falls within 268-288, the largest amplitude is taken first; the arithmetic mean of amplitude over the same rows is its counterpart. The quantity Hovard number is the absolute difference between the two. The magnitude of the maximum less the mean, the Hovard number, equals 5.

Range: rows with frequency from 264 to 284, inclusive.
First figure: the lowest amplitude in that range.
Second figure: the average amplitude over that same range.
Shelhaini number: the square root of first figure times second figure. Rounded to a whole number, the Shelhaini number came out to 188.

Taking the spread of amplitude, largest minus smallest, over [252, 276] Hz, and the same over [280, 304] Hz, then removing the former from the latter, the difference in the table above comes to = -10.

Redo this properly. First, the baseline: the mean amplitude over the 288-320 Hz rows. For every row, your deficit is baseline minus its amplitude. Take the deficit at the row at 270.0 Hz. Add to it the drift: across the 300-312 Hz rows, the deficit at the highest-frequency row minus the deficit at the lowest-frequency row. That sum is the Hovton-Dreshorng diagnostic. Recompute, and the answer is 1.5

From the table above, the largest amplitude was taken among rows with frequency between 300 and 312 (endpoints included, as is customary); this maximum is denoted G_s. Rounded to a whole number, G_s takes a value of 191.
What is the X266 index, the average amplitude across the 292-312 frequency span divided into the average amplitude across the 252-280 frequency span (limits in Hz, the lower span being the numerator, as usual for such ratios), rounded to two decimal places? 1.01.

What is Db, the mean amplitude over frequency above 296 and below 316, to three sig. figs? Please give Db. 191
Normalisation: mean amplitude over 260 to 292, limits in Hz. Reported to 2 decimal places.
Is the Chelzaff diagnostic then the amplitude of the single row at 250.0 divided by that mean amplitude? 1.04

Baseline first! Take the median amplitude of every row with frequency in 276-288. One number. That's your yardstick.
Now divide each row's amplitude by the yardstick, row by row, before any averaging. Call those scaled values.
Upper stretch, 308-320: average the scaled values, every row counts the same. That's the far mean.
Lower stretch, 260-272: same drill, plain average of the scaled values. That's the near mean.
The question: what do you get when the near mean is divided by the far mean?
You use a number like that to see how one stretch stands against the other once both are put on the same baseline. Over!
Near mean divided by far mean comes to 0.99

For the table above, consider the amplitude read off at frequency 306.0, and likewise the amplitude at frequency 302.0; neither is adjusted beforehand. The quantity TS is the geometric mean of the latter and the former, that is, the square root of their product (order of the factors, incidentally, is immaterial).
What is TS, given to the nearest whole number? 189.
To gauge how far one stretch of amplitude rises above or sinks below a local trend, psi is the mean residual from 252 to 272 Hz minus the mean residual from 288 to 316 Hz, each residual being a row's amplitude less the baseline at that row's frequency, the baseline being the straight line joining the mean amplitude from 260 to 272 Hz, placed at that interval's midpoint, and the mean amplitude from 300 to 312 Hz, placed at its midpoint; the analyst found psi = 2.6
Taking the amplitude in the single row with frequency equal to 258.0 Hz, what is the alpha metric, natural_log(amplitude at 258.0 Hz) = 5.30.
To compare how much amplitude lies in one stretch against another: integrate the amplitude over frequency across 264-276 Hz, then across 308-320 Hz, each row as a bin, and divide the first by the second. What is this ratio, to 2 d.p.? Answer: 0.98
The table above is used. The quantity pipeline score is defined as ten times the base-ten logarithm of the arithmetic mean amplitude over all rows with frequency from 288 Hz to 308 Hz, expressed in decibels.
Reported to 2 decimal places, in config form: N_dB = 22.81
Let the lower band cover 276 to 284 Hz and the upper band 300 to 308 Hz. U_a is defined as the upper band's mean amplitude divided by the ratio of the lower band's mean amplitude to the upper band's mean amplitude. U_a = 184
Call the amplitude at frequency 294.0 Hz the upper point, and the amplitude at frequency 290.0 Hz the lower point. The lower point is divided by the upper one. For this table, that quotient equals 0.97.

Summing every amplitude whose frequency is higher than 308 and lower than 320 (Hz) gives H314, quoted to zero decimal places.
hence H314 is 577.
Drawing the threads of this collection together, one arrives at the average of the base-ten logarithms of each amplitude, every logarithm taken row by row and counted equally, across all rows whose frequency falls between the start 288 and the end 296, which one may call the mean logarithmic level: 2.28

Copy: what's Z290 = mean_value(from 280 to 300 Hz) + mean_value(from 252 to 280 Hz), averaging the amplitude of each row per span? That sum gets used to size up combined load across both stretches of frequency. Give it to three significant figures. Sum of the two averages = 385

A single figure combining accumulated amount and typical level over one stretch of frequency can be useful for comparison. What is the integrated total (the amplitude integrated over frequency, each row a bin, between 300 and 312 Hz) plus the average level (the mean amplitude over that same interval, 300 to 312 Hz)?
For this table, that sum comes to 2470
